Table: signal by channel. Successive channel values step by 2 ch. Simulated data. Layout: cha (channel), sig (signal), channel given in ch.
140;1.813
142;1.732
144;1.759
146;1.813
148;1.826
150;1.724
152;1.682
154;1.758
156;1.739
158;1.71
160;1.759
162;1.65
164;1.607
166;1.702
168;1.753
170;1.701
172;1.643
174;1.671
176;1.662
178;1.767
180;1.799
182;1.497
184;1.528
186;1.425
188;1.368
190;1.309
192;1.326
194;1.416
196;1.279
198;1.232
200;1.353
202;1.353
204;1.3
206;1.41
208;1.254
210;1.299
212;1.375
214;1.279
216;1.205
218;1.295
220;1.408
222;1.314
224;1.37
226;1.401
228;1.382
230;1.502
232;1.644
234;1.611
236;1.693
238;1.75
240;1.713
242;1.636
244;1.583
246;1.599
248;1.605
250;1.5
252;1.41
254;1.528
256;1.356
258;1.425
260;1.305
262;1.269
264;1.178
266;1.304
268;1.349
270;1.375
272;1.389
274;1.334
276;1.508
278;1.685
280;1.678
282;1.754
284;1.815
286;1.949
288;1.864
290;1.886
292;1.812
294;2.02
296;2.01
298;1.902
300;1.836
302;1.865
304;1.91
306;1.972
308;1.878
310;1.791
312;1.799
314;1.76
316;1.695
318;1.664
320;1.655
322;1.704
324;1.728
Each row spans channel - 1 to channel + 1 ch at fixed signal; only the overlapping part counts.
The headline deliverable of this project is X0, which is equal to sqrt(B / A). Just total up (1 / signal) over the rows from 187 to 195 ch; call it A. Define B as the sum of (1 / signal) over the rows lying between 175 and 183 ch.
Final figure 0.90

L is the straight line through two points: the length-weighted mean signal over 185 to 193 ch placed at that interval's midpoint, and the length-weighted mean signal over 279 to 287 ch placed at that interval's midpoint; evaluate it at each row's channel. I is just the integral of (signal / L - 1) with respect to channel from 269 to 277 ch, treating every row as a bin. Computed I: -1.6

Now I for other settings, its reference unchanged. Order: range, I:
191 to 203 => -0.6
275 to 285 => -0.5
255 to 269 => -3.2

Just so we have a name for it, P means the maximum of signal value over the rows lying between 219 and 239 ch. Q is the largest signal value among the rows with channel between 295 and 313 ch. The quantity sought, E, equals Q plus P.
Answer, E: 3.76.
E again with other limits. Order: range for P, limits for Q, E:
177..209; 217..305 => 3.82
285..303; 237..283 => 3.77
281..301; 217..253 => 3.77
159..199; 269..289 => 3.75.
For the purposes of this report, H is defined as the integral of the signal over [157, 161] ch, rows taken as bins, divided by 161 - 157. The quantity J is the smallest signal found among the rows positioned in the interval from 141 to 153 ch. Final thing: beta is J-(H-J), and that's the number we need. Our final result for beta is 1.6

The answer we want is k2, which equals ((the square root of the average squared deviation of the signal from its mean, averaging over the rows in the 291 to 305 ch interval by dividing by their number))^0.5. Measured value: 0.274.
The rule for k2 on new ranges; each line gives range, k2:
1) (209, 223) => 0.247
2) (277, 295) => 0.329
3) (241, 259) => 0.306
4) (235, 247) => 0.247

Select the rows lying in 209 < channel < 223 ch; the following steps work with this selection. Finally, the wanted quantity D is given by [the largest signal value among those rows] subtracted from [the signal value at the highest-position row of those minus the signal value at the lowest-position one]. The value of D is -1.4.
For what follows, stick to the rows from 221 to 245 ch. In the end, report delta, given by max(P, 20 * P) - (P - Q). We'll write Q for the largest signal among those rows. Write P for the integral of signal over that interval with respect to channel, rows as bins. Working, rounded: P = 37.2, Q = 1.75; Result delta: 709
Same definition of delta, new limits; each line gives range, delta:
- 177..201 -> 659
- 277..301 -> 846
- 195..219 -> 596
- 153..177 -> 775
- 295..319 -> 841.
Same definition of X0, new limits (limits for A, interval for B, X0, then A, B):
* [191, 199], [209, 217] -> 1.01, 3.05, 3.11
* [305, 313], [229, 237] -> 1.07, 2.15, 2.49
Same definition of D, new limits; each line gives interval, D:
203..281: -1.4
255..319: -1.7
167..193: -2.2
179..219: -2.3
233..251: -1.9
